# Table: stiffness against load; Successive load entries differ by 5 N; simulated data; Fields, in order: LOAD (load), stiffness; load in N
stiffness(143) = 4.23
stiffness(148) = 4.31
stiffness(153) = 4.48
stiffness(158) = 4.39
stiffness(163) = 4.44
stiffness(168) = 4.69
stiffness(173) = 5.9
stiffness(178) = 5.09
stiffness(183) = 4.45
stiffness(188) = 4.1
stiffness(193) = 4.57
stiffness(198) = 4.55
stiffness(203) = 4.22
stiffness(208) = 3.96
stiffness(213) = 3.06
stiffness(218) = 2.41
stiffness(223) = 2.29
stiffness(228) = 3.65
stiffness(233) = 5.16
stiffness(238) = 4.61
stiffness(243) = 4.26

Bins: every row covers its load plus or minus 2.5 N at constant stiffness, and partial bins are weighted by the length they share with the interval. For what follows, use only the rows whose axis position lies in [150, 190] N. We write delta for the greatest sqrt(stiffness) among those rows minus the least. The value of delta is 0.4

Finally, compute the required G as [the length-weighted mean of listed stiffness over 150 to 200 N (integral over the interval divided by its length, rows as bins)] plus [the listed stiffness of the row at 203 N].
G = 8.9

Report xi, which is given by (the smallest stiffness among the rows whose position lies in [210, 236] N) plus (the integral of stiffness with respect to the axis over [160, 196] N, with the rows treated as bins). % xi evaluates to 173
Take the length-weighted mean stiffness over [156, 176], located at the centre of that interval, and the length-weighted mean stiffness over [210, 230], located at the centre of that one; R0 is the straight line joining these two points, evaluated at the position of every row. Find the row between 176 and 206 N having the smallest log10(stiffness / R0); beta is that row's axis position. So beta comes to 188 N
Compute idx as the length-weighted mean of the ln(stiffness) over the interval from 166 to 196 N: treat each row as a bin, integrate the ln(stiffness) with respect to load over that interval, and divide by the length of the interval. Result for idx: 1.56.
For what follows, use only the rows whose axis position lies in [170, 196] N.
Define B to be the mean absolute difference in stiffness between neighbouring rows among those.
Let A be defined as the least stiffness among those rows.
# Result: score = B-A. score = -3.5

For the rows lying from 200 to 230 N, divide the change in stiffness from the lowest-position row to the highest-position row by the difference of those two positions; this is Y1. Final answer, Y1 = -0.023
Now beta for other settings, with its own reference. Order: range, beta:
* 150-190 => 153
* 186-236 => 218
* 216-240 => 218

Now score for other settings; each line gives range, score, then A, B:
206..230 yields -1.5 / 2.29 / 0.76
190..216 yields -2.7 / 3.06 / 0.38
